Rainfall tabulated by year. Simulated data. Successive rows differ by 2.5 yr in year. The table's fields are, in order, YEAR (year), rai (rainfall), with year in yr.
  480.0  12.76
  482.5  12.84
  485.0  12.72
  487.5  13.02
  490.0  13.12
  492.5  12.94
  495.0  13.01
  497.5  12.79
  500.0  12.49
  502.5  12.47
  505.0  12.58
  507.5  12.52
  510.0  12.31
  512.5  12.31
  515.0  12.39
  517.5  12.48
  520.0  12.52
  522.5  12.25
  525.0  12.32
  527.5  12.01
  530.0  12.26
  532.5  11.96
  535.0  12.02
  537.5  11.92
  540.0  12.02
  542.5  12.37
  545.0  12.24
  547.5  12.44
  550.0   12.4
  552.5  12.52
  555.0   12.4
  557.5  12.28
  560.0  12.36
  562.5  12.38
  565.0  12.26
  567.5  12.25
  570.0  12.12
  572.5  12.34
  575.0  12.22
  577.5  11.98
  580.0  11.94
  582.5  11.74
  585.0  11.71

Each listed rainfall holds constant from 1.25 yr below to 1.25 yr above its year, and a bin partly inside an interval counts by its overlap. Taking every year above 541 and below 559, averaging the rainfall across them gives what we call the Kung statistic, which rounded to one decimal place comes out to 12.4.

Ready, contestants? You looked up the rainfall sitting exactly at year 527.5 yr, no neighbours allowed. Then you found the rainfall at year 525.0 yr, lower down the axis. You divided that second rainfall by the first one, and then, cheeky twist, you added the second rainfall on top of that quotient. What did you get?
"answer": 13.3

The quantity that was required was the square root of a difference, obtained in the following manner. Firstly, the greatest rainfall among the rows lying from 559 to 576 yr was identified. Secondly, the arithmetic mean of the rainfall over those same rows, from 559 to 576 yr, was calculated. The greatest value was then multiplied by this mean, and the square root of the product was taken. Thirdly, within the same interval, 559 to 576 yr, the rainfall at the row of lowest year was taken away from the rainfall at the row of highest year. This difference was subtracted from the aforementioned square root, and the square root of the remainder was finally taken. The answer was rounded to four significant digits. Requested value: 3.531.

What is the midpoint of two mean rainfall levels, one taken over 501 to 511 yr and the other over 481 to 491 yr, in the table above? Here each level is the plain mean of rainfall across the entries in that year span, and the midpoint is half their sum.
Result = 12.7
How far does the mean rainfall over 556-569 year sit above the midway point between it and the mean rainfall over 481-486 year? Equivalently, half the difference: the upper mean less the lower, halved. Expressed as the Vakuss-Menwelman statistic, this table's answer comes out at -0.24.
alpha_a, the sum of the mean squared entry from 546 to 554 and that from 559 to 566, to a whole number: 307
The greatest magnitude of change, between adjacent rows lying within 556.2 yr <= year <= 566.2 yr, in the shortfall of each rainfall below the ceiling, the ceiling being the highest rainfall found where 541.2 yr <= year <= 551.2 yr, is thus 0.12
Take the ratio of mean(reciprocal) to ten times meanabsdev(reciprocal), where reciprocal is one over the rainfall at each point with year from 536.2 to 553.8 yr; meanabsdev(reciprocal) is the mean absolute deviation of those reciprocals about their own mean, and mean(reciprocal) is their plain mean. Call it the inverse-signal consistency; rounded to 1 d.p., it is 6.7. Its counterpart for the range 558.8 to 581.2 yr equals 9.4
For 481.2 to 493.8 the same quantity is 10.9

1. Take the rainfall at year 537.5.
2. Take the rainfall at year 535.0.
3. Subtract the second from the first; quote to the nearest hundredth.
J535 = -0.10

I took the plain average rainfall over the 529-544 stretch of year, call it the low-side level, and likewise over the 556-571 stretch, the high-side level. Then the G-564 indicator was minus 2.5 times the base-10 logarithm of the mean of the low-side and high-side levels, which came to -2.71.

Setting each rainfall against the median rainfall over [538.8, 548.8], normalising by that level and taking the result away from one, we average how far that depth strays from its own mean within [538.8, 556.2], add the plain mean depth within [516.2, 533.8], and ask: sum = 0.01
